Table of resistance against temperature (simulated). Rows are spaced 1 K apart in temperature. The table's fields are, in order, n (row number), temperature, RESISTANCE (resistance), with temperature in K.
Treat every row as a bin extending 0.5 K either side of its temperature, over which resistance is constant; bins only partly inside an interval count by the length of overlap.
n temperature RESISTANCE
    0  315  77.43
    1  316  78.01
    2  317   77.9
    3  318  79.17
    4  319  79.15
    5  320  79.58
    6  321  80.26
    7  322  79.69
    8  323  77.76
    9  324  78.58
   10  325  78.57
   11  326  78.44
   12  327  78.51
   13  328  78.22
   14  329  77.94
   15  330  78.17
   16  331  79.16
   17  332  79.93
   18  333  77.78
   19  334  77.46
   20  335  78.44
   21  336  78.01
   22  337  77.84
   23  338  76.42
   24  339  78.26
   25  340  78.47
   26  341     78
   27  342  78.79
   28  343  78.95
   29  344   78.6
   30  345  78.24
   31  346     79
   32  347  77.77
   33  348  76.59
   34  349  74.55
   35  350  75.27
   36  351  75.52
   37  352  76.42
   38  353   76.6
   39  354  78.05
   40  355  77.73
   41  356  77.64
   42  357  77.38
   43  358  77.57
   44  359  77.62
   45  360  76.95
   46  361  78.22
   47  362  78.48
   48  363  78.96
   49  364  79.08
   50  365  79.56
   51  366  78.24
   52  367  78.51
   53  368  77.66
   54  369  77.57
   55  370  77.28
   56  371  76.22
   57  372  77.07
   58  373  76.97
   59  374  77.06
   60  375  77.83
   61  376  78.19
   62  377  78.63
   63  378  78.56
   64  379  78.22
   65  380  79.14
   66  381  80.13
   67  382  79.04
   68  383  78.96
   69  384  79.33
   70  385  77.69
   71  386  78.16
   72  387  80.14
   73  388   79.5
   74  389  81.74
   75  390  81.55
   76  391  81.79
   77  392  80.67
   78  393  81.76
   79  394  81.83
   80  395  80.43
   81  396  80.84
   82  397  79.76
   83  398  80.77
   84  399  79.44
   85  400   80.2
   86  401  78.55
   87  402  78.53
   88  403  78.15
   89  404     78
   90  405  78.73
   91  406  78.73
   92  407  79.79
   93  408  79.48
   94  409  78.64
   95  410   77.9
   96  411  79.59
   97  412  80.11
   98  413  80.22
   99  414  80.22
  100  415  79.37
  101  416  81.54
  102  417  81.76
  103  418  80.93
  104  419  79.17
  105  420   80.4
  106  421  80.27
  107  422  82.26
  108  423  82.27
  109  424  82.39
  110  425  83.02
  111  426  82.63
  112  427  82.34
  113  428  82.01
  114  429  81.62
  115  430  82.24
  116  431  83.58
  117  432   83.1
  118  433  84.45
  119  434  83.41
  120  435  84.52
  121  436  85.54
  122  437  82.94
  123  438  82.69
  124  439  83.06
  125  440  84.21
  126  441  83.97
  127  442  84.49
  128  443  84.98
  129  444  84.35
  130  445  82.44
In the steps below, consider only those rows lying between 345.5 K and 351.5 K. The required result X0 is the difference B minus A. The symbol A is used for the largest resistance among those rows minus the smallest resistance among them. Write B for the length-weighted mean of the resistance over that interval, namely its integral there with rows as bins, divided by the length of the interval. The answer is 72.0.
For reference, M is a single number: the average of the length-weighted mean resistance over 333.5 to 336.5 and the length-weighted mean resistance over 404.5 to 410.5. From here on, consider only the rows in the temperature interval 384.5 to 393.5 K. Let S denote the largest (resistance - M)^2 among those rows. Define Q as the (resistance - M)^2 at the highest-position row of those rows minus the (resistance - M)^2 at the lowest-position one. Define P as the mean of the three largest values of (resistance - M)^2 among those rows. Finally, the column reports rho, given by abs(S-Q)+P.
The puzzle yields 12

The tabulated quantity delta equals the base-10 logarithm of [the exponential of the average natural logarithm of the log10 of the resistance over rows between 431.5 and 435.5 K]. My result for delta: 0.284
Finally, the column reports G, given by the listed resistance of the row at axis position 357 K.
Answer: 77.38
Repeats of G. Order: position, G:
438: 82.69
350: 75.27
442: 84.49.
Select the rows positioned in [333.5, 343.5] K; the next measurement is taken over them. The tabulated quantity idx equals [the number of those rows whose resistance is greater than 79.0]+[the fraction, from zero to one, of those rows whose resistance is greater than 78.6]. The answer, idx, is 0.2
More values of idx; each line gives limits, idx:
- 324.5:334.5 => 2.2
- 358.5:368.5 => 2.3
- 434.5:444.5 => 11.0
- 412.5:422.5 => 11.0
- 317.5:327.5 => 5.5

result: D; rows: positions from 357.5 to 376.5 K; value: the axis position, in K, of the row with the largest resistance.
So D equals 365 K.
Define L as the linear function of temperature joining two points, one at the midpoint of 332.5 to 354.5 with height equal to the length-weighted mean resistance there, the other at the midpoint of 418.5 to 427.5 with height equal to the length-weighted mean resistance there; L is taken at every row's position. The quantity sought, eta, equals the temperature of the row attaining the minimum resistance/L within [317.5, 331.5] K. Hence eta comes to 329 K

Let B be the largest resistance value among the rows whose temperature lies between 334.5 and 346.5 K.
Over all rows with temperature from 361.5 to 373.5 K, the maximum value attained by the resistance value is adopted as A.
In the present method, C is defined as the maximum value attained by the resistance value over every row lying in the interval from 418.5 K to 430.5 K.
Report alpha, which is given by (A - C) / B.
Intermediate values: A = 79.56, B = 79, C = 83.02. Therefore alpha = -0.04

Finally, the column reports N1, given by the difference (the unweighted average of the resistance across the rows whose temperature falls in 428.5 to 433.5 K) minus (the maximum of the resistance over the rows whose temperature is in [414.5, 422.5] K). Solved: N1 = 1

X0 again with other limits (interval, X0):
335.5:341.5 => 75.8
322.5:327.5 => 77.6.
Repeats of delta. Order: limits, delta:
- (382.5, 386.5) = 0.278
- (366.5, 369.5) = 0.277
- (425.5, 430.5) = 0.282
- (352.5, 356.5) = 0.276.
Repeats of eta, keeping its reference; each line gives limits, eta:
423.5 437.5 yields 429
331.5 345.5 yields 338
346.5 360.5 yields 349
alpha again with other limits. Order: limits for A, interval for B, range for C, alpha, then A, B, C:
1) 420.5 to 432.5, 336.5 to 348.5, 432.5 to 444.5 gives -0.02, 83.58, 79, 85.54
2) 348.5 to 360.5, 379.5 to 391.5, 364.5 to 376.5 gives -0.02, 78.05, 81.79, 79.56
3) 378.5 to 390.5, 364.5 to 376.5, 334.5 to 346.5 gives 0.03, 81.74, 79.56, 79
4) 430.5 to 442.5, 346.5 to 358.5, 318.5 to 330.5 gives 0.07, 85.54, 78.05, 80.26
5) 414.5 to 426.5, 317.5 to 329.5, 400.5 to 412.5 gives 0.04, 83.02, 80.26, 80.11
